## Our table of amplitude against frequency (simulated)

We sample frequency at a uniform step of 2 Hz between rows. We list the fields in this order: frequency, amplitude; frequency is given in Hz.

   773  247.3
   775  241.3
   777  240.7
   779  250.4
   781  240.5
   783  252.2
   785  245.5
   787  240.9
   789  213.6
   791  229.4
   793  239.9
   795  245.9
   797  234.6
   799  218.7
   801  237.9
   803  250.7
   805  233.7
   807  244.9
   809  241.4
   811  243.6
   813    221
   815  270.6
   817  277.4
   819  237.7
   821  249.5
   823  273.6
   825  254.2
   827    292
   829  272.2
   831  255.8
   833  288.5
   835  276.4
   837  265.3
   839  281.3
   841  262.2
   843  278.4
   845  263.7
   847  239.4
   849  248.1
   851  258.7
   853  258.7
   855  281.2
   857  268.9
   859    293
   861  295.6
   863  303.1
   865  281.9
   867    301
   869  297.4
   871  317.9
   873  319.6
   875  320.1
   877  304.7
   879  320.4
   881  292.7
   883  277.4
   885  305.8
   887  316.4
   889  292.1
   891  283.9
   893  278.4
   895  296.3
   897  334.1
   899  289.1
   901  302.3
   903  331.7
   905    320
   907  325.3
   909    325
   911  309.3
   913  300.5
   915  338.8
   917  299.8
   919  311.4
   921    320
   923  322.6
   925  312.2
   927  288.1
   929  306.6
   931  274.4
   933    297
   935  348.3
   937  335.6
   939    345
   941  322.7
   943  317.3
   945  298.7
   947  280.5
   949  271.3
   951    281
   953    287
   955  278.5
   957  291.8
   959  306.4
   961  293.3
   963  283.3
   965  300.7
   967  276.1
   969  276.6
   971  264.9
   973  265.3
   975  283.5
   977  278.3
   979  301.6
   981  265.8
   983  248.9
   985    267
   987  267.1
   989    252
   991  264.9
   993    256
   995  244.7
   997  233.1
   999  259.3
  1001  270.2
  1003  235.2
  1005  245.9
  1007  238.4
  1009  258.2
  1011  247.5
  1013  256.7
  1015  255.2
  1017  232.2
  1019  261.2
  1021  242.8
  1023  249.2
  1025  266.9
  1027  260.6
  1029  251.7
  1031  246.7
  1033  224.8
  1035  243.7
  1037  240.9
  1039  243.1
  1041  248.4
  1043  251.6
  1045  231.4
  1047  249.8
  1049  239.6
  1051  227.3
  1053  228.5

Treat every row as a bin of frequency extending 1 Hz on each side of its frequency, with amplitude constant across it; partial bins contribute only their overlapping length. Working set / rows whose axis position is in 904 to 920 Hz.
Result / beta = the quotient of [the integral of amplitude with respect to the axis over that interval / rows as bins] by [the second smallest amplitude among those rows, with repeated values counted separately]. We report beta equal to 16.8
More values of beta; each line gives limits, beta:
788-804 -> 17.1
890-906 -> 17.2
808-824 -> 17.0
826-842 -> 16.7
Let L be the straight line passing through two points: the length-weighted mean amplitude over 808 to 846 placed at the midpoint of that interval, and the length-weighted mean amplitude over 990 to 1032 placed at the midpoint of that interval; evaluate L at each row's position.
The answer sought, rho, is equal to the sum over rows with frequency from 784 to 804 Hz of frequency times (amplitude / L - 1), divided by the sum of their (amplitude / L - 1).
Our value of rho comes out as 793.7 Hz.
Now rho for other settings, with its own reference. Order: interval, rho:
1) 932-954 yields 940.7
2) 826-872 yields 857.5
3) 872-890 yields 880.3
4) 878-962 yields 919.9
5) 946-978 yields 961.4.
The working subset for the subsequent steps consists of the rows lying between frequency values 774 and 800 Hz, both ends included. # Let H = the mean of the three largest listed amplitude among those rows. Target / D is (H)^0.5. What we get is 15.8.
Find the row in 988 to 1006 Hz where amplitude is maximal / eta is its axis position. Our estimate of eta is 1001 Hz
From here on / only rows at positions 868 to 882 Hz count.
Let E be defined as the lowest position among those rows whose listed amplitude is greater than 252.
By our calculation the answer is 869 Hz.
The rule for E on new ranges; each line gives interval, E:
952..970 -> 953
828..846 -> 829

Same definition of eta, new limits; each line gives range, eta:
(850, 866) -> 863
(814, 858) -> 827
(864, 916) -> 915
